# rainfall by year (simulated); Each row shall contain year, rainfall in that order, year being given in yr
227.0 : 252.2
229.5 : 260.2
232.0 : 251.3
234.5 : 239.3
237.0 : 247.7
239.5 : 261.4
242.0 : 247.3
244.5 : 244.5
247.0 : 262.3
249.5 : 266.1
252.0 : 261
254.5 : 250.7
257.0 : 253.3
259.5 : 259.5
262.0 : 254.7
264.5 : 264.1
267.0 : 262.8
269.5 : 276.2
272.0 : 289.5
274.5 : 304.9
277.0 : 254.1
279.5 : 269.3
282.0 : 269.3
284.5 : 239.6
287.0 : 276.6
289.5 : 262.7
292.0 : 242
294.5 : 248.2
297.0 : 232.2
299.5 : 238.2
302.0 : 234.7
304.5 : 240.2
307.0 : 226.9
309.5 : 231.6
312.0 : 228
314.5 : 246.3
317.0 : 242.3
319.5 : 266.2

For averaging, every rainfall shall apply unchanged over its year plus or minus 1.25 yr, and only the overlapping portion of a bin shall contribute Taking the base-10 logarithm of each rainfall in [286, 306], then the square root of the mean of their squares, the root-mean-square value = 2.39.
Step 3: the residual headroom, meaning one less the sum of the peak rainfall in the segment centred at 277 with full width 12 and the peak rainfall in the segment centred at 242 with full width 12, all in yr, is -566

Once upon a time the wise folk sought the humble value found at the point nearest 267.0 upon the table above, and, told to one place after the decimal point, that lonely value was 262.8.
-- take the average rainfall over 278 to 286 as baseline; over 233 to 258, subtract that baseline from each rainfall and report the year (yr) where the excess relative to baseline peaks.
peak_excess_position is 249.5 yr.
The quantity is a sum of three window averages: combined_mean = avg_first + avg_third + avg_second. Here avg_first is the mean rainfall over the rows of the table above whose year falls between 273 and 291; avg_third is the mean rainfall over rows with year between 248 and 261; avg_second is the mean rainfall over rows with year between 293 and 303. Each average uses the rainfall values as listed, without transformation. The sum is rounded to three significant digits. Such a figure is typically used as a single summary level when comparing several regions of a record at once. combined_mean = 765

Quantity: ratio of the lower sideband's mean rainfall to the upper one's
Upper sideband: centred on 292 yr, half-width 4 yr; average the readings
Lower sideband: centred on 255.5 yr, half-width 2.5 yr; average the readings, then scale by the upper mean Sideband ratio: 1.00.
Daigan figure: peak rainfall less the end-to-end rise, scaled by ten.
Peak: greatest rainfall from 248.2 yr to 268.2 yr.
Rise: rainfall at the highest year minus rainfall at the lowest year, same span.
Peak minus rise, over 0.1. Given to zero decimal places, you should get 2694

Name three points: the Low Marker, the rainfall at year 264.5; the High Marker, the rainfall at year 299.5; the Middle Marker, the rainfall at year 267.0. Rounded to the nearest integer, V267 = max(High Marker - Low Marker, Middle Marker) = 263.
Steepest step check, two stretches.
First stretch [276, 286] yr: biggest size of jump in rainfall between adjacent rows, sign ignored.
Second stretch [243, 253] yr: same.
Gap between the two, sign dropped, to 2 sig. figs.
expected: 12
